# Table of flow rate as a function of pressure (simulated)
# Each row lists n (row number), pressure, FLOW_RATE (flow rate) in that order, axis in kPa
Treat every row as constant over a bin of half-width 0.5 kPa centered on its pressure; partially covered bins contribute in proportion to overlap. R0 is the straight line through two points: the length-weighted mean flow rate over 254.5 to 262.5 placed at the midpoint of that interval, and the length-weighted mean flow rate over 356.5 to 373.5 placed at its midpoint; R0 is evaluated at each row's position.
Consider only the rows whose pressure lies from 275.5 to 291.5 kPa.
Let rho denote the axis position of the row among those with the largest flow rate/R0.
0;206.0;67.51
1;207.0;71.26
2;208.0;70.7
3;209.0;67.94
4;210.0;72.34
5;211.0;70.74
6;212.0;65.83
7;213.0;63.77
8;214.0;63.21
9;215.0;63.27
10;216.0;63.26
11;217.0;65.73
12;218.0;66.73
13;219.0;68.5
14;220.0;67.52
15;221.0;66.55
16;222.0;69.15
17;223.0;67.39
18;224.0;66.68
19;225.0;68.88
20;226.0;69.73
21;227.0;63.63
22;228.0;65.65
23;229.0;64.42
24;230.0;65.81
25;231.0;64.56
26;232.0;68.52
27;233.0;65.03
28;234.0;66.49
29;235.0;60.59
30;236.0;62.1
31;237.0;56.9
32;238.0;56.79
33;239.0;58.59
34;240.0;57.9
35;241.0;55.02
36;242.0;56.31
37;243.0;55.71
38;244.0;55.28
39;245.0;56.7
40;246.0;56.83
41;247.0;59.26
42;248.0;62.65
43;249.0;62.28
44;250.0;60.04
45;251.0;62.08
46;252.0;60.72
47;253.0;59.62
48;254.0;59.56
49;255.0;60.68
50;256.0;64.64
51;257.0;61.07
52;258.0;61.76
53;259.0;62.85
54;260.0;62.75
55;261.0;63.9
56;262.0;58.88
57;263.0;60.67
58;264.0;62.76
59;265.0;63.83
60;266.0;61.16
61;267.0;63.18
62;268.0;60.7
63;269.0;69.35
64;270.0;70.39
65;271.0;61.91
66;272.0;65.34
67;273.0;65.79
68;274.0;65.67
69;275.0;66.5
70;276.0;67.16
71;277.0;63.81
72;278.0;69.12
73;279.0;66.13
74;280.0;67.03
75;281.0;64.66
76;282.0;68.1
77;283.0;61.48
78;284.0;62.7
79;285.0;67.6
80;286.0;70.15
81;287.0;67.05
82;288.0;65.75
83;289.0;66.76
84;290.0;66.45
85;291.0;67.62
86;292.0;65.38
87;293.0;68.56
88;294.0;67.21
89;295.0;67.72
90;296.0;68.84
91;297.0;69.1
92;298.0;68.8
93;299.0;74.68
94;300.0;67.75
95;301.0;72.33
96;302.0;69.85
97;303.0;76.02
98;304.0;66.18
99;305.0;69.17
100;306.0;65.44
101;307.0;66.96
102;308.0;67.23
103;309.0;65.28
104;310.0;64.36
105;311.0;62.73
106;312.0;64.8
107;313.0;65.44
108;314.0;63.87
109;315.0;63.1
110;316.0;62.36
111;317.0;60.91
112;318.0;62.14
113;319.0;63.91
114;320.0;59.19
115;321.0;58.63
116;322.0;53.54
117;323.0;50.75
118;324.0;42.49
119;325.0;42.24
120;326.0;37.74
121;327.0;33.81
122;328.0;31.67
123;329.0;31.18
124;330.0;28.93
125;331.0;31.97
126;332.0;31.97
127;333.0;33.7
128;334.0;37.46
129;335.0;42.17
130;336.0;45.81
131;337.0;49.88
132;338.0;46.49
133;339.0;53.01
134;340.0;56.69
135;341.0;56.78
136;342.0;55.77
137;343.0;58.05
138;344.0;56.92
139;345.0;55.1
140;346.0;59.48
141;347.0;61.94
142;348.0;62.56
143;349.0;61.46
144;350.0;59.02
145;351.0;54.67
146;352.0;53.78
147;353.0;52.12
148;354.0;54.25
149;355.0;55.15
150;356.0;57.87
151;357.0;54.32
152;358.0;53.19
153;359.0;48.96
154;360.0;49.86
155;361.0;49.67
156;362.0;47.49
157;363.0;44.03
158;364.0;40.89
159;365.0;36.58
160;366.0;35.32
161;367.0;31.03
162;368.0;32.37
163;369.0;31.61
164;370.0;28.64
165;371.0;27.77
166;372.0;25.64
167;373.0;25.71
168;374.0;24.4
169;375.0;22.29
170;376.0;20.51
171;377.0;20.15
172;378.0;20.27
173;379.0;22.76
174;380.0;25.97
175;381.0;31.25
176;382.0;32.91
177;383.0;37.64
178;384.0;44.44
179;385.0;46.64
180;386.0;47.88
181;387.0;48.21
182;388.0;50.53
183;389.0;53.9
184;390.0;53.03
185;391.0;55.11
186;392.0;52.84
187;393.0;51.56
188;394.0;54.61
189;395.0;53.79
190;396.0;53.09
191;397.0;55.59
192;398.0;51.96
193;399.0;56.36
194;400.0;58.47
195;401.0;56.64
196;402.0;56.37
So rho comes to 286.0 kPa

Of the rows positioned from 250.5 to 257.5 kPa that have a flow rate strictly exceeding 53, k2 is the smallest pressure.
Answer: 251.0 kPa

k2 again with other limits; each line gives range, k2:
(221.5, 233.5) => 222.0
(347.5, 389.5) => 348.0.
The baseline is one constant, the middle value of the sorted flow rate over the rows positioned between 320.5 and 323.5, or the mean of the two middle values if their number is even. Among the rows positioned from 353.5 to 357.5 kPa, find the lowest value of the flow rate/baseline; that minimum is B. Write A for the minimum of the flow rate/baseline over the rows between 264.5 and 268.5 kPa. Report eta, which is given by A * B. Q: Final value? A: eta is 1.1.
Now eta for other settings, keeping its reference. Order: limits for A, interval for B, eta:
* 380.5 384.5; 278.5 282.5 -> 0.7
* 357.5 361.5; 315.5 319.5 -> 1.0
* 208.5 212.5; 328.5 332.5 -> 0.7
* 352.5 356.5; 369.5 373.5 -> 0.5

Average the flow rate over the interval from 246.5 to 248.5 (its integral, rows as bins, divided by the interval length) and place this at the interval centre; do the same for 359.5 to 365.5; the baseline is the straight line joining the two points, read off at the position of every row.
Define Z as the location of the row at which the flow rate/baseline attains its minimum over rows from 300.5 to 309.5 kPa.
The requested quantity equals 306.0 kPa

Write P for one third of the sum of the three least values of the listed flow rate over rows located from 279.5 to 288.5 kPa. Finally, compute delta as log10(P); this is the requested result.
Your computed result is 1.80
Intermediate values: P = 62.9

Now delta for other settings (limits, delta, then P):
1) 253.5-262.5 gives 1.78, 59.7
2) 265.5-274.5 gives 1.79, 61.3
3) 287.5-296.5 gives 1.82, 65.9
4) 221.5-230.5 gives 1.81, 64.6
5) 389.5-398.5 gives 1.72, 52.1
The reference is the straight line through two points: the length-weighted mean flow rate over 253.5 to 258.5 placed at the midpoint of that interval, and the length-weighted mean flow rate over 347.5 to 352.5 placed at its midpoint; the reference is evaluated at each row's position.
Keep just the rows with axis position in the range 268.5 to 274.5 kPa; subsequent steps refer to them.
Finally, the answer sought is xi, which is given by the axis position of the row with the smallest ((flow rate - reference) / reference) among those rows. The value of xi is 271.0 kPa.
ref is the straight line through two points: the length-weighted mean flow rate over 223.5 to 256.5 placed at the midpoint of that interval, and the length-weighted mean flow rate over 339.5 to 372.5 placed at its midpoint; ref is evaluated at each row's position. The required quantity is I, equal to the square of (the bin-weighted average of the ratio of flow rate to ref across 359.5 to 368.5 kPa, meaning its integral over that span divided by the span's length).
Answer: 0.7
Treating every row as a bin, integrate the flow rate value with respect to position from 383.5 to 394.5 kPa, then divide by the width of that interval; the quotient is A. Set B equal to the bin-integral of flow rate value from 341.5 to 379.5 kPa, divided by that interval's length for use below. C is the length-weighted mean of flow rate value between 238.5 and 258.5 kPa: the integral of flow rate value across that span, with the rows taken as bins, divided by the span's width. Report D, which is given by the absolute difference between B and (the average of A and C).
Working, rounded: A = 51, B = 43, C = 59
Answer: 12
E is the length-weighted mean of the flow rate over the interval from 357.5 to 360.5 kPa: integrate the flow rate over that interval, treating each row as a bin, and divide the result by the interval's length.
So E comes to 51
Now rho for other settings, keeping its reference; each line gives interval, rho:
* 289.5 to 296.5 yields 296.0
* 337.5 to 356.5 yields 348.0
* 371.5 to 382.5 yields 382.0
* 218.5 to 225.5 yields 225.0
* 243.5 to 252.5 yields 251.0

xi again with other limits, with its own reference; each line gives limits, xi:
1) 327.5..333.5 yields 330.0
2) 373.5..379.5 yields 377.0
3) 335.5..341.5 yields 336.0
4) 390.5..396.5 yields 393.0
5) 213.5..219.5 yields 214.0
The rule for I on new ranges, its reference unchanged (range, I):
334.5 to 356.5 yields 1.2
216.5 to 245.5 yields 1.0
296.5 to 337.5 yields 1.1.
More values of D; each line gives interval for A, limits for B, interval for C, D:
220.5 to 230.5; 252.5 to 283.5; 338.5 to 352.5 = 2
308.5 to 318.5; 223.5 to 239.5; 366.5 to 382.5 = 19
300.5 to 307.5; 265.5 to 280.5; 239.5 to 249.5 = 2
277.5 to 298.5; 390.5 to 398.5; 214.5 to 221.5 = 13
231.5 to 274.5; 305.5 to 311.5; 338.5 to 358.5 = 6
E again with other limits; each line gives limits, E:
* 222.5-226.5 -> 68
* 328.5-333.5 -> 32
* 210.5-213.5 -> 67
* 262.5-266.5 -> 62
